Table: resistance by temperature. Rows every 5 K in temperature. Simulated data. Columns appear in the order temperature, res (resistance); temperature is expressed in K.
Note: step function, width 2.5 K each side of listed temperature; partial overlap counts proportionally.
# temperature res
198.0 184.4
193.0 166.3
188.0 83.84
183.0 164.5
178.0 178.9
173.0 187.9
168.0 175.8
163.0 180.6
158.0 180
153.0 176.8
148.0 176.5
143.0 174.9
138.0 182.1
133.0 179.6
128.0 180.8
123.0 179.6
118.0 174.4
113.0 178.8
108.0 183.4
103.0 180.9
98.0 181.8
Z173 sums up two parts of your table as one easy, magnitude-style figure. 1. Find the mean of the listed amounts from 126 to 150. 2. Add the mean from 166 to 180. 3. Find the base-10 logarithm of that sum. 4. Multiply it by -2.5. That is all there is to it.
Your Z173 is -6.39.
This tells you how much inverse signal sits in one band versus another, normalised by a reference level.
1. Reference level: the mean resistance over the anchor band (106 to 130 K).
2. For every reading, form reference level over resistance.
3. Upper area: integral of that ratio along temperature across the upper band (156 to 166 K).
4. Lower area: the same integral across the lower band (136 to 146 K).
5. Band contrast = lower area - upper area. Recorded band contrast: 0.1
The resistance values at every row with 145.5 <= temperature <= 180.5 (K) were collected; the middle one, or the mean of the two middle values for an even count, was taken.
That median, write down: 179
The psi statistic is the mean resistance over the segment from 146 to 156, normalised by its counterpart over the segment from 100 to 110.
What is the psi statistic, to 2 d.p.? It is 0.97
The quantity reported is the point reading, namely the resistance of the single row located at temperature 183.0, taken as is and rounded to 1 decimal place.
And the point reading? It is 164.5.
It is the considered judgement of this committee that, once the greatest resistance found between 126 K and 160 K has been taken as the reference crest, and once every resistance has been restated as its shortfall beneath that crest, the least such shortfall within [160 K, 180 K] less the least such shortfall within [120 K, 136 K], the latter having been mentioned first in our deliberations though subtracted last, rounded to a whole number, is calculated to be -7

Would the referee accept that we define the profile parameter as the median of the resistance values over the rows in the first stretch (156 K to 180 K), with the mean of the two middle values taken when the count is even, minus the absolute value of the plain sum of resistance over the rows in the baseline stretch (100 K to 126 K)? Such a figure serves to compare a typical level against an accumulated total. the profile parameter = -717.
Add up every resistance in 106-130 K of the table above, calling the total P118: 897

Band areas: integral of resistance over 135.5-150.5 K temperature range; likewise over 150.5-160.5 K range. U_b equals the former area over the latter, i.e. 1.5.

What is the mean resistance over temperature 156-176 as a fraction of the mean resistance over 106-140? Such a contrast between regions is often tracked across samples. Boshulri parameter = 1.01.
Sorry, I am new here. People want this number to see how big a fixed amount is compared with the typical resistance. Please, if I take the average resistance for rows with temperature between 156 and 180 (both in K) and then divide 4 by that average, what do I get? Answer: 0.0221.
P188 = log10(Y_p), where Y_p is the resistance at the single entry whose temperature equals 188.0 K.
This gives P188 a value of 1.923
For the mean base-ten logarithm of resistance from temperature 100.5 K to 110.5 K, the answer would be 2.26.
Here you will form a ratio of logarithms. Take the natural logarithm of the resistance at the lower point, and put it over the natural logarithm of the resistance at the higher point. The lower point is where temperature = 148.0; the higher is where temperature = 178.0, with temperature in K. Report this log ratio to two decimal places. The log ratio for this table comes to 1.00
